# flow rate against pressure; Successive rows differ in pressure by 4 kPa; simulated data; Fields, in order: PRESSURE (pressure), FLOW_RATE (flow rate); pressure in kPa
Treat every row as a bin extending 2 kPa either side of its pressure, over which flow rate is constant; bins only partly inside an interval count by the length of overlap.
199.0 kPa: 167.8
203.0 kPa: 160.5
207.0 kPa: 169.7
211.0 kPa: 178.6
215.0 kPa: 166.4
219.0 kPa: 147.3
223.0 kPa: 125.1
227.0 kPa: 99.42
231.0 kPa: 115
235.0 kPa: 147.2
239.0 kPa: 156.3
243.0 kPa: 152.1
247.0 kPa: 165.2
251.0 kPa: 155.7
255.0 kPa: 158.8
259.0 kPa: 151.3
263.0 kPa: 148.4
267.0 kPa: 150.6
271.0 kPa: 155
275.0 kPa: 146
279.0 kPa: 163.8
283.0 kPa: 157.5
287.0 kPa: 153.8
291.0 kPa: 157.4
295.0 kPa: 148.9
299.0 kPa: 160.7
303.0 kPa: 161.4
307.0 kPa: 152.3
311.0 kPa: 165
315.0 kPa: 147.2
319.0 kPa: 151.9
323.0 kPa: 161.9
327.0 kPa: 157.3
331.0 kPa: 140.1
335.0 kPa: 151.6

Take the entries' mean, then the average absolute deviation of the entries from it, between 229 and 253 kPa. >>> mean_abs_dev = 12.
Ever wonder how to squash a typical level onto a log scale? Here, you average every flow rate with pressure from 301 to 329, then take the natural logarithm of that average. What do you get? 5.05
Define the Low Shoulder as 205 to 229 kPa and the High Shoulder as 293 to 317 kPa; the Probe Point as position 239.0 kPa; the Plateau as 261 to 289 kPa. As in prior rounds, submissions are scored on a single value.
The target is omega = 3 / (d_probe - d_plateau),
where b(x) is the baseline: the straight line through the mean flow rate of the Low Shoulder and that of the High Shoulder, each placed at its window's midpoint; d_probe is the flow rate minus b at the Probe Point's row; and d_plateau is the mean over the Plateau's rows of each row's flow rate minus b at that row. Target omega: 0.50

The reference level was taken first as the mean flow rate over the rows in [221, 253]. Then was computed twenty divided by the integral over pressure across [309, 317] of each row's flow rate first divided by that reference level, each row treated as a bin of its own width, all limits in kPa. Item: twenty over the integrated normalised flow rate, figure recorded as 2.23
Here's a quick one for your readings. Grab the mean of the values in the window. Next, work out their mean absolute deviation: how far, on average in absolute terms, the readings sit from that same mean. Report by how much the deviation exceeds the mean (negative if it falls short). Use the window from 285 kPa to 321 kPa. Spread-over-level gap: -150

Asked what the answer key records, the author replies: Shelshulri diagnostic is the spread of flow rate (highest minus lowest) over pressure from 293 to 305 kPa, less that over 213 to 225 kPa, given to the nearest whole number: -29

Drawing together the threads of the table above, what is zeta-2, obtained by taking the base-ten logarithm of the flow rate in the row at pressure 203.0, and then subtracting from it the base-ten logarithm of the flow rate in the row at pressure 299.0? 0.00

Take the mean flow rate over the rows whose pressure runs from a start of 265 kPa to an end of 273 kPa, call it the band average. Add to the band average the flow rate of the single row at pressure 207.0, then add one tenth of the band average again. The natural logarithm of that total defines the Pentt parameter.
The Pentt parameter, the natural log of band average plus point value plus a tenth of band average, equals 5.822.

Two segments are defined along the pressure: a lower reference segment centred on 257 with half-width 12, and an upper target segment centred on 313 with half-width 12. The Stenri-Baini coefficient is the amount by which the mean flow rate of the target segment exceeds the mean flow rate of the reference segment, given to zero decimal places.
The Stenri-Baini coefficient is 2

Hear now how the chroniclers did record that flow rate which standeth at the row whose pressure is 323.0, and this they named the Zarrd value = 161.9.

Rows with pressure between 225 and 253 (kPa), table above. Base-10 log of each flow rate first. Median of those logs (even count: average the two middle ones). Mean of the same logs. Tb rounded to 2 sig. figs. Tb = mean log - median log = -0.037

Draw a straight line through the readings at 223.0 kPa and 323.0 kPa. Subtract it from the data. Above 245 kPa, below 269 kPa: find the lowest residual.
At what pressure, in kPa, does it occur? 263.0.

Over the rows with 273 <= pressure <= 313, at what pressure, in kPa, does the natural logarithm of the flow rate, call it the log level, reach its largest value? 311.0 kPa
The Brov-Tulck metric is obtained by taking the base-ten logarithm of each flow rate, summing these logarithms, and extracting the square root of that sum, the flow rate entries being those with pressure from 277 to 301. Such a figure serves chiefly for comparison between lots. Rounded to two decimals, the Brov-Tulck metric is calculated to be 3.63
